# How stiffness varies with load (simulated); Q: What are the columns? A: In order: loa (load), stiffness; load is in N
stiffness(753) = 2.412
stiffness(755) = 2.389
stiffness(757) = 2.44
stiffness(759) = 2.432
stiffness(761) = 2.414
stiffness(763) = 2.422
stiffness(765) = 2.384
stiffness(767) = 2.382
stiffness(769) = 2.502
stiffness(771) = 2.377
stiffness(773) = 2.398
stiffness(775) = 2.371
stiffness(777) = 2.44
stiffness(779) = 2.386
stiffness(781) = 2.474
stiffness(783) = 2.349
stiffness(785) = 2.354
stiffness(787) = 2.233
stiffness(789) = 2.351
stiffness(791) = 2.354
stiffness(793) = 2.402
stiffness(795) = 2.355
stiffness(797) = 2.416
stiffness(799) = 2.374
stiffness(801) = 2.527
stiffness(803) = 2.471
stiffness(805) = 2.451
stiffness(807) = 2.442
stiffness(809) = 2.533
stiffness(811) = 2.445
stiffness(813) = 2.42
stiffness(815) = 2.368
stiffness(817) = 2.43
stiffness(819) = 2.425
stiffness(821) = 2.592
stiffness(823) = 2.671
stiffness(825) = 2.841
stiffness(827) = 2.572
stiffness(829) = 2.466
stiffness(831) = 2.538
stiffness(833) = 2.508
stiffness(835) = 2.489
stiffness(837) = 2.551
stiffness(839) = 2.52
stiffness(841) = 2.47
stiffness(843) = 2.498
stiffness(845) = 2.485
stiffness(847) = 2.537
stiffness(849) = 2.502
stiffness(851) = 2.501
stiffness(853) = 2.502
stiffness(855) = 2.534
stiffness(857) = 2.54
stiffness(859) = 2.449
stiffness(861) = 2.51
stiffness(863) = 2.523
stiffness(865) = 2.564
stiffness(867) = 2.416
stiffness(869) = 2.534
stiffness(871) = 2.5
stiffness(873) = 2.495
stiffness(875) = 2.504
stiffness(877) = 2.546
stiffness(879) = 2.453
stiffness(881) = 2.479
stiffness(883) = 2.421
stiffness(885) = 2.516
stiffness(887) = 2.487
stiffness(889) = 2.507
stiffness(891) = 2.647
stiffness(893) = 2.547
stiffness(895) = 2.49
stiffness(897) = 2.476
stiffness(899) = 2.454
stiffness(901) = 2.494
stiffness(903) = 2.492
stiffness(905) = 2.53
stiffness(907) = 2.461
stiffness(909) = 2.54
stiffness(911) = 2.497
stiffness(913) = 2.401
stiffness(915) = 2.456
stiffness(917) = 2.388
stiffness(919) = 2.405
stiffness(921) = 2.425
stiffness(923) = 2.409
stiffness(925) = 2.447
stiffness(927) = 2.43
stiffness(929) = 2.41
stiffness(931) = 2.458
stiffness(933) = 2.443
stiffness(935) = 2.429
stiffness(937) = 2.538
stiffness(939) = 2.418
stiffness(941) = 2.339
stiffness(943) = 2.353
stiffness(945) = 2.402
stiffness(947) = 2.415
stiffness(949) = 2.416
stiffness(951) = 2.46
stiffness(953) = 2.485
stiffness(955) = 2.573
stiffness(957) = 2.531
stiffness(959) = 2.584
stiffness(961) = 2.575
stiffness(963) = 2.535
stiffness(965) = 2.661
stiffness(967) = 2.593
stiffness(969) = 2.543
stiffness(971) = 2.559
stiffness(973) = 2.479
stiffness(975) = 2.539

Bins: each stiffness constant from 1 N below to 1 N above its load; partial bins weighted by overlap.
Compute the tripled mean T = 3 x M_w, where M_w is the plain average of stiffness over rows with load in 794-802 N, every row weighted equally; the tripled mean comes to 7.25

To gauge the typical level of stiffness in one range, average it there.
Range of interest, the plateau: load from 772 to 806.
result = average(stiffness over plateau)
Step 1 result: 2.39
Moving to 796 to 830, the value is 2.50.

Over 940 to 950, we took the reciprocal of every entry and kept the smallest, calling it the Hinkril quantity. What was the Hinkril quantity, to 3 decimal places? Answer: 0.414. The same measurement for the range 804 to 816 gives 0.395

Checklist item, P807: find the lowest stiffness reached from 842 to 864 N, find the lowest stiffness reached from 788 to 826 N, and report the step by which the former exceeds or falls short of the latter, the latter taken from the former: 0.10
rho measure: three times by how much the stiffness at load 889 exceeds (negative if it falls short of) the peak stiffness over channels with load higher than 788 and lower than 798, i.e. 0.3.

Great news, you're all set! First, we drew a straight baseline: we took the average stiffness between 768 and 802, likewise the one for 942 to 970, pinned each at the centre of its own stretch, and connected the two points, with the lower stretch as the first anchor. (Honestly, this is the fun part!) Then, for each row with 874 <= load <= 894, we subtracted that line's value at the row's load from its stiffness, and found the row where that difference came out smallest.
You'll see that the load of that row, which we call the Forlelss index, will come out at 883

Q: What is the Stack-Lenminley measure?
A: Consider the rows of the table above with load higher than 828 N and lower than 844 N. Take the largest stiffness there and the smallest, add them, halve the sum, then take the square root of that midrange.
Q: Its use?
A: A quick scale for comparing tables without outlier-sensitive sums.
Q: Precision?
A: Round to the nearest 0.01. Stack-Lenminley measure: 1.58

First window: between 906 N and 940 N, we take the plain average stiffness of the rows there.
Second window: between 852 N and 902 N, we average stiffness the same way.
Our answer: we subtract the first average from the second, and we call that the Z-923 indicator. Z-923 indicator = 0.059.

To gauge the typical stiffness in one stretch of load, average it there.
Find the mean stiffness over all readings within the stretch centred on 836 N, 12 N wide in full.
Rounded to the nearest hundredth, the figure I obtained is 2.51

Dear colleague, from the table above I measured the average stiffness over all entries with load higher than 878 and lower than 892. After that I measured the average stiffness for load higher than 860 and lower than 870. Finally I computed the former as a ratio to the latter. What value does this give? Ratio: 1.00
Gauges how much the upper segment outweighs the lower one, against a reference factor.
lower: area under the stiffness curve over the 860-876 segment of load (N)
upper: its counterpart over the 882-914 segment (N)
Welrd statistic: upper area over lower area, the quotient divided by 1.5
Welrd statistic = 1.3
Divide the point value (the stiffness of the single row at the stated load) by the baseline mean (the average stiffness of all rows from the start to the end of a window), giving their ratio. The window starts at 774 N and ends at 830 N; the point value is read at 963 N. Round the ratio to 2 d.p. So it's 1.04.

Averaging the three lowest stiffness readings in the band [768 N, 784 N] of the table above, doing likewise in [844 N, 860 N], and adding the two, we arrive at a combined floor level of 4.84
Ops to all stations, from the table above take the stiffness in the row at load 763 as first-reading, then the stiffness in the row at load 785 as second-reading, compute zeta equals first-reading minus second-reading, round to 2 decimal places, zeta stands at 0.07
